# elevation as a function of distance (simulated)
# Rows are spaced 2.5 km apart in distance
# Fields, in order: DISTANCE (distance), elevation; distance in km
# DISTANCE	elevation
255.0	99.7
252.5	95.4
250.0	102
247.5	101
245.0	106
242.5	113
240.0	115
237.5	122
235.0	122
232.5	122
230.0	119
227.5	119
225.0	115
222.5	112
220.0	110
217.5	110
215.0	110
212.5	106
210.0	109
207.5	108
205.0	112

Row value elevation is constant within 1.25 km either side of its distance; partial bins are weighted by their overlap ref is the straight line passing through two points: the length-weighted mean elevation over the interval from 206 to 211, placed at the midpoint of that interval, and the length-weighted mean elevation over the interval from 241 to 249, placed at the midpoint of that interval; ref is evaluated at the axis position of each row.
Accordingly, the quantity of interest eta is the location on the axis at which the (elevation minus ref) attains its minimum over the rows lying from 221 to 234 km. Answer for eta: 222.5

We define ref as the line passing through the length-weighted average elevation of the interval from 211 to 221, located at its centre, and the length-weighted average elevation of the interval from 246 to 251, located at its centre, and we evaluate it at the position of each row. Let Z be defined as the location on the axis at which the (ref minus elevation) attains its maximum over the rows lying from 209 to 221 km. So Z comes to 212.5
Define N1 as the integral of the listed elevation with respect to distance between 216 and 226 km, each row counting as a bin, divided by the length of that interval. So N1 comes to 112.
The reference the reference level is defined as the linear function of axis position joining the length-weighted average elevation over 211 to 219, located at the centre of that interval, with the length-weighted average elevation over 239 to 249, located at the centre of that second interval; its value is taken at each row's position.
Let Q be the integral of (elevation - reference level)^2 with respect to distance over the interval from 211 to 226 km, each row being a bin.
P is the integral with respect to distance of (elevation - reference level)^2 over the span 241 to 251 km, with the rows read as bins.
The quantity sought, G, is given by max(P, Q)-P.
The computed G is 0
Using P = 305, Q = 151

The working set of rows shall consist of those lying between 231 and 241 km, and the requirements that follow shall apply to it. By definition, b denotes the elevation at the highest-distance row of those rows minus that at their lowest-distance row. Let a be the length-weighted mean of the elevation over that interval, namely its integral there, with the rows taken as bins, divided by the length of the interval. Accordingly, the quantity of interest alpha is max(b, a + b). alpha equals 113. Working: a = 120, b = -7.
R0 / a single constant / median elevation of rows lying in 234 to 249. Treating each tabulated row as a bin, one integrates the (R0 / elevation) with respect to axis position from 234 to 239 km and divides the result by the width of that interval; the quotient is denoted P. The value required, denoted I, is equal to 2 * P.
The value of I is 1.87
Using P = 0.94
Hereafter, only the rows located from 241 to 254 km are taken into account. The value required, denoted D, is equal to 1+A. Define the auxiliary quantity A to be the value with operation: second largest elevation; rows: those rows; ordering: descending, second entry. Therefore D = 107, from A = 106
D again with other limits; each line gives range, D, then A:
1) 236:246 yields 116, 115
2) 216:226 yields 113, 112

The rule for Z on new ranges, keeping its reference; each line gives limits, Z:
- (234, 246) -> 245.0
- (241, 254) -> 252.5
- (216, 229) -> 217.5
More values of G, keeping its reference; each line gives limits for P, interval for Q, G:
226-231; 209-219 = 0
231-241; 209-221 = 0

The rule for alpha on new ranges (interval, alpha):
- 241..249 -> 95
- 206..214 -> 106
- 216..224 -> 113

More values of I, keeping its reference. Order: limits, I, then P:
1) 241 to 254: 2.21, 1.10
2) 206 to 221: 2.09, 1.05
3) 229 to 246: 1.95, 0.98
